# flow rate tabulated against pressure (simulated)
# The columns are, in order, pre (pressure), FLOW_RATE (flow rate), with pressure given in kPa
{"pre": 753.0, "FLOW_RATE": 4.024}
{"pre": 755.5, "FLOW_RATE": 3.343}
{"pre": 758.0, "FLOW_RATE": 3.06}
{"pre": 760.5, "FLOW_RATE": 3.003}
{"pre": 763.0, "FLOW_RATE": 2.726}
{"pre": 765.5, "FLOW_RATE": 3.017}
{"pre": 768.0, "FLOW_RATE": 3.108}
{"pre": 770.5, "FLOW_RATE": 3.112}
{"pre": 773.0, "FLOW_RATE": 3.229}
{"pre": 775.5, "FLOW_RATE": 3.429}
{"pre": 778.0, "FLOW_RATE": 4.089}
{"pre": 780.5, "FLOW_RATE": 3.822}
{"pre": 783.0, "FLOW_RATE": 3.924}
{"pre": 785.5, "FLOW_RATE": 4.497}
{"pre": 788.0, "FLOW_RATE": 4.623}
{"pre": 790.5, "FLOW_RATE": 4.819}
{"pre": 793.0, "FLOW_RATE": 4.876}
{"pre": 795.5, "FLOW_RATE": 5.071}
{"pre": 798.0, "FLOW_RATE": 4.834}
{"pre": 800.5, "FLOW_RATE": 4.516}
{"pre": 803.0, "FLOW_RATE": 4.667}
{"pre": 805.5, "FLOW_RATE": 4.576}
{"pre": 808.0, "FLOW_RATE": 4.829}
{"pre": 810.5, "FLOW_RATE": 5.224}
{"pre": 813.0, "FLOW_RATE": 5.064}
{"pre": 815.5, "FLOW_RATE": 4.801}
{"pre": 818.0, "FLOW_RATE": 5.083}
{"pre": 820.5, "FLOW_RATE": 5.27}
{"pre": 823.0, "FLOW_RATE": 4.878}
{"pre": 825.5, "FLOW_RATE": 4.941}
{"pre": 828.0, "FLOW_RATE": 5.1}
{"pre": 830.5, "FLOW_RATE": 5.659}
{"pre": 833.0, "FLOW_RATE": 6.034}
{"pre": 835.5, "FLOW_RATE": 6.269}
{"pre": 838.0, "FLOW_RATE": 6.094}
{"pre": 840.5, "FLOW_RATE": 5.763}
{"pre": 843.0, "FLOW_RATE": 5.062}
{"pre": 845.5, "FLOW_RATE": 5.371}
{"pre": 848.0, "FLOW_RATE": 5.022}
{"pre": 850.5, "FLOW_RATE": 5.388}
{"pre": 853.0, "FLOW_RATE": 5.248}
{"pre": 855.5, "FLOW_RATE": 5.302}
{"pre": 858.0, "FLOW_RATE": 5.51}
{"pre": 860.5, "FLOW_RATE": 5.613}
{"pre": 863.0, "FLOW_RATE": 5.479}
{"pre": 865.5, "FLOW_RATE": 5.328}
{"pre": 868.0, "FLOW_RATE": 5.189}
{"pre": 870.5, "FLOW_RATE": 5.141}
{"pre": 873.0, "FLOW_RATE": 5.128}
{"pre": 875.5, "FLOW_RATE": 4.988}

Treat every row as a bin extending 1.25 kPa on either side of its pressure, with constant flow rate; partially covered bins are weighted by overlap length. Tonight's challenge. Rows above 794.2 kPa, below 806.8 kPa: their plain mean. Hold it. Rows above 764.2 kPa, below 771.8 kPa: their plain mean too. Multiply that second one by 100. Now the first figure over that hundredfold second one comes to 0.0154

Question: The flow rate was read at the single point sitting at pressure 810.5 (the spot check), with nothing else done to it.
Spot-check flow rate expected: 5.224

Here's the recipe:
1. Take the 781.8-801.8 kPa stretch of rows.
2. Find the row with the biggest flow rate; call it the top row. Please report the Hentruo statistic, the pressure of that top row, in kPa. 795.5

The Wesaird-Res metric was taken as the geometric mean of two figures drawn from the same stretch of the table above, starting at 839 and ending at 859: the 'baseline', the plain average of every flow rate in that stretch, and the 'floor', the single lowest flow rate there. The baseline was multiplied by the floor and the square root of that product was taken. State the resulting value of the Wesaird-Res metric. 5.2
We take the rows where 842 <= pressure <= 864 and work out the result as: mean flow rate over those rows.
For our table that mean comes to 5.3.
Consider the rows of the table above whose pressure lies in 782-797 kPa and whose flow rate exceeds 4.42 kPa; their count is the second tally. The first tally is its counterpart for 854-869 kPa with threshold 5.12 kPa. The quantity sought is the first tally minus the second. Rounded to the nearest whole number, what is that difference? 1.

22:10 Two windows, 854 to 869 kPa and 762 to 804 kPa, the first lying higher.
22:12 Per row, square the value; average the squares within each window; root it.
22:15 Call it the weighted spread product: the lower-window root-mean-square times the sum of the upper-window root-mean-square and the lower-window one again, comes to 39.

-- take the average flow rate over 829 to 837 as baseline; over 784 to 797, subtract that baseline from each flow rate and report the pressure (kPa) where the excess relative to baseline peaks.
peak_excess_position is 795.5 kPa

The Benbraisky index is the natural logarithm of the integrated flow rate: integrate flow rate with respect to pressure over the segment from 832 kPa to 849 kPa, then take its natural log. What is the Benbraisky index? 4.6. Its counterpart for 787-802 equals 4.3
